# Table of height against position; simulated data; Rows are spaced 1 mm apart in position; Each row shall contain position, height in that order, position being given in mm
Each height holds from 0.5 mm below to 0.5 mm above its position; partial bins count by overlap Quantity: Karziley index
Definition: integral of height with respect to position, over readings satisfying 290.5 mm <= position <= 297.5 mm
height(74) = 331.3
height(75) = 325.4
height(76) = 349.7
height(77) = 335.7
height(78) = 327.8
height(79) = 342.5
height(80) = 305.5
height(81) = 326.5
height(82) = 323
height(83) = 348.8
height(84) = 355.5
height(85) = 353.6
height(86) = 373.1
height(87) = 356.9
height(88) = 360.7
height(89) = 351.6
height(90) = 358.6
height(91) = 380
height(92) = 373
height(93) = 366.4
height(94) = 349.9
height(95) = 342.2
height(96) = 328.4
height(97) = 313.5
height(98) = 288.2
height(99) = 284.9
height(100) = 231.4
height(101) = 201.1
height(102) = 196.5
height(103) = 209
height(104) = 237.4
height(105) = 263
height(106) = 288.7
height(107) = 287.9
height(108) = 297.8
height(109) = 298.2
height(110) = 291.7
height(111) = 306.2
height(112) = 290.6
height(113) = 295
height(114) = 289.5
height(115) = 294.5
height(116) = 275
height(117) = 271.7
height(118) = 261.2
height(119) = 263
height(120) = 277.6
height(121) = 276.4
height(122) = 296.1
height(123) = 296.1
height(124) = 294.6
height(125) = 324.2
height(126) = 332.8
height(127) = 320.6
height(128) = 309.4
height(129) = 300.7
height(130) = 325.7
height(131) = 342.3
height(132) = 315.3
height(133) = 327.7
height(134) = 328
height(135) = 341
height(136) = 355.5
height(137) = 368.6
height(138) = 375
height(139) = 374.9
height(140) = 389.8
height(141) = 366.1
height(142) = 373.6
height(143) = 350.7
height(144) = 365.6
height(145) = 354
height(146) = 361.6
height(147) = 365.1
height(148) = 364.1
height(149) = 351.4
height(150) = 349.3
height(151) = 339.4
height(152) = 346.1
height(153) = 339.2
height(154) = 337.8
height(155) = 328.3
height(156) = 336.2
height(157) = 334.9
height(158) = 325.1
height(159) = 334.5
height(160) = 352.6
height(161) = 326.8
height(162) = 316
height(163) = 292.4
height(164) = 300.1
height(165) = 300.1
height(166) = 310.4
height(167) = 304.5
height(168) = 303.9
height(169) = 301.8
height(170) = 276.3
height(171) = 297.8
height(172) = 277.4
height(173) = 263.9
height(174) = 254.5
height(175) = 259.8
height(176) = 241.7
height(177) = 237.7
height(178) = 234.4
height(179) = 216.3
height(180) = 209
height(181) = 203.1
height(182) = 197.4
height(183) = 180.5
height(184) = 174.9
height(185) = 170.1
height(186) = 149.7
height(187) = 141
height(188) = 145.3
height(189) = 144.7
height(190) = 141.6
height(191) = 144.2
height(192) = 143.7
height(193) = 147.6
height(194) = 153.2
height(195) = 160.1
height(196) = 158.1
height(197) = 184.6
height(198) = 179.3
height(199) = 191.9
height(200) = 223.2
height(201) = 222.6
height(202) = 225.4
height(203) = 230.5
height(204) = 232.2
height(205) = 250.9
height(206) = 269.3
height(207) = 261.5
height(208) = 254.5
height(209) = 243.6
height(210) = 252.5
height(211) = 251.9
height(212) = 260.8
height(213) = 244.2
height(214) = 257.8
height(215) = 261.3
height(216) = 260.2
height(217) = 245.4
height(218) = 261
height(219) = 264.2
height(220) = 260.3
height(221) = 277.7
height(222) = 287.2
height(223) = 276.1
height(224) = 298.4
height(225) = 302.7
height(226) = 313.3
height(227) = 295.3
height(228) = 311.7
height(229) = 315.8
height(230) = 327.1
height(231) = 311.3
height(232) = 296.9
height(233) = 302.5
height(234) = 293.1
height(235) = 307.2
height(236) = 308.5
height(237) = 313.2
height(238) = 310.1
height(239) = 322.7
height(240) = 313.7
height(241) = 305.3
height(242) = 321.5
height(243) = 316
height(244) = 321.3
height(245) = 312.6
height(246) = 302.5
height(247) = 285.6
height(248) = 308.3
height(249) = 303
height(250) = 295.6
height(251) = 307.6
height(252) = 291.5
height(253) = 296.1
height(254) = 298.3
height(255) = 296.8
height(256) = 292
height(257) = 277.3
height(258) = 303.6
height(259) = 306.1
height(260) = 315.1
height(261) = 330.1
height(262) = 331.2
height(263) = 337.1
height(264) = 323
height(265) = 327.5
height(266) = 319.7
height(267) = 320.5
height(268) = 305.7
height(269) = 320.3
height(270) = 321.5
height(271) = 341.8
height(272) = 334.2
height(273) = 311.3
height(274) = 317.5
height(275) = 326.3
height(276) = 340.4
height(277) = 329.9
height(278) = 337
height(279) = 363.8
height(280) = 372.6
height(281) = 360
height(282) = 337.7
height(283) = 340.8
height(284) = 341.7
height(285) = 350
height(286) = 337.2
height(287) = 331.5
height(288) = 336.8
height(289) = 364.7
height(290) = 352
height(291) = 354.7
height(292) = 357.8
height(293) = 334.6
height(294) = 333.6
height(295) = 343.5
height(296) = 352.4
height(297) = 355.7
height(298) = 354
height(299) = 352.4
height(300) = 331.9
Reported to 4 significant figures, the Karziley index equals 2432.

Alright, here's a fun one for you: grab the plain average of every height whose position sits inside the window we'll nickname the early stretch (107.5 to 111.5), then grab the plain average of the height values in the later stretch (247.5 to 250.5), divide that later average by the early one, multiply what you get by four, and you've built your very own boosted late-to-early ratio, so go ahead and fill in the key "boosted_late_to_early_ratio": 4.1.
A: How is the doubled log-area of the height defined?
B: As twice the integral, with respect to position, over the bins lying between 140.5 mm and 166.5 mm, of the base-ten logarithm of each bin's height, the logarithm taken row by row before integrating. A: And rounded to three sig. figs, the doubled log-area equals 132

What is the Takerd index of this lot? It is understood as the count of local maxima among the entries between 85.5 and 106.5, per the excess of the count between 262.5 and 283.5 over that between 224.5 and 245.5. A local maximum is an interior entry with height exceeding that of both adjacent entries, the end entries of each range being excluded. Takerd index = -1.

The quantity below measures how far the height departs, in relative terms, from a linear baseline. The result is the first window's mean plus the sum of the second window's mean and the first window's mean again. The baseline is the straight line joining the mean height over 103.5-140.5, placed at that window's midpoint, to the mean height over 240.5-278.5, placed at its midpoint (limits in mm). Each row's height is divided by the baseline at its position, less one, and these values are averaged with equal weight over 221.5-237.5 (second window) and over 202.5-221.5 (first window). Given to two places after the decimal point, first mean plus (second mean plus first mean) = -0.39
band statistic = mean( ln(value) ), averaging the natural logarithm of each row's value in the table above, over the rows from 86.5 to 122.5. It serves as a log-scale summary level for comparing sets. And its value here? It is 5.68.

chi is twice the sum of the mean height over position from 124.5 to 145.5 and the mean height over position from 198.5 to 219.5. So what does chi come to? 1182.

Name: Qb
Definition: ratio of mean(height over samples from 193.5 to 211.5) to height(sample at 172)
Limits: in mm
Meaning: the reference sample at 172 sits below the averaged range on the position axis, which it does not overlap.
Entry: 0.79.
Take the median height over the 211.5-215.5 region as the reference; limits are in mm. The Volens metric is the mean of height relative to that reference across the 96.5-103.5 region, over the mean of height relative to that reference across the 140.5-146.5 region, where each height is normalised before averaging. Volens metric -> 0.68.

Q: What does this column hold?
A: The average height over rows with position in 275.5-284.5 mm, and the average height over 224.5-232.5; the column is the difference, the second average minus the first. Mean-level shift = -38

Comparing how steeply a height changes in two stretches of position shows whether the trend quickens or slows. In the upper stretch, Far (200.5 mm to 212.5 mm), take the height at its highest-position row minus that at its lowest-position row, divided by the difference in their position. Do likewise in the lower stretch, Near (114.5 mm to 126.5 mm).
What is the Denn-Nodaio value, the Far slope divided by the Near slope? 1.0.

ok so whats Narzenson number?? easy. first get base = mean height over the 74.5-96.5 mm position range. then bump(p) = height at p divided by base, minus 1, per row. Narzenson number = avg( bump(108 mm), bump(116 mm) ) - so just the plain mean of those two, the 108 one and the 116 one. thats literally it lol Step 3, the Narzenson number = -0.17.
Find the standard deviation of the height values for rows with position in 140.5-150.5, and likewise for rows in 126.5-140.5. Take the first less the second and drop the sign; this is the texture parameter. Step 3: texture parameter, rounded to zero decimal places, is 19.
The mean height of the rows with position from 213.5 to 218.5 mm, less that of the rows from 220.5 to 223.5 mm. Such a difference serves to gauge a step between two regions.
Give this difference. -23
